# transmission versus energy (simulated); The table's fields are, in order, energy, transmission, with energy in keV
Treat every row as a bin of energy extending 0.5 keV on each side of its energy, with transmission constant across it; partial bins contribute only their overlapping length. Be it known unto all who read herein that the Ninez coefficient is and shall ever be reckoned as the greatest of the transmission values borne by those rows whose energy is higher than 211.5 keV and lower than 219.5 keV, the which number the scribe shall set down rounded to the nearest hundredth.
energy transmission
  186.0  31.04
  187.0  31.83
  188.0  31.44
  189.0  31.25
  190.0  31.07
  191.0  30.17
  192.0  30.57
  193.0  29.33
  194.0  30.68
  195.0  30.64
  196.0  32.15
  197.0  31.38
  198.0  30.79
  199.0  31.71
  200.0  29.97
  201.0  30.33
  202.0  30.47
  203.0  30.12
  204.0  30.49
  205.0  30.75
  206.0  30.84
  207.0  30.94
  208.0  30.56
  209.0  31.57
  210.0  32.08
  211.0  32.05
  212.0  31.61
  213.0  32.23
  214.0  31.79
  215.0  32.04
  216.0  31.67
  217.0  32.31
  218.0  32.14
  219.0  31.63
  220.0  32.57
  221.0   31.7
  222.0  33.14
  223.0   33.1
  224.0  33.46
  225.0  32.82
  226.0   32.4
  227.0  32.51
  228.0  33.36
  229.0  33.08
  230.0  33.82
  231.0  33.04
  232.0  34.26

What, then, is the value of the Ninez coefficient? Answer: 32.31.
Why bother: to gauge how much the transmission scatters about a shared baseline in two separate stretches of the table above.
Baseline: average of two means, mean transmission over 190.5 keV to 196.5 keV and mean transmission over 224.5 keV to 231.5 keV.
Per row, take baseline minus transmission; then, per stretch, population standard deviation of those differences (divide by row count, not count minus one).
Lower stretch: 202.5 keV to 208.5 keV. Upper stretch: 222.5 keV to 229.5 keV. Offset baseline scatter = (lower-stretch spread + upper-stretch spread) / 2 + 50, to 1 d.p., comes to 50.3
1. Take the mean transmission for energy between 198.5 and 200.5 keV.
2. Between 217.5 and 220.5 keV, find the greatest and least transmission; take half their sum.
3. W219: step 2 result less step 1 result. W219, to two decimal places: 1.26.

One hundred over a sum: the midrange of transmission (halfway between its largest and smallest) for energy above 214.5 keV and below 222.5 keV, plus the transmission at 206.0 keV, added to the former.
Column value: 1.58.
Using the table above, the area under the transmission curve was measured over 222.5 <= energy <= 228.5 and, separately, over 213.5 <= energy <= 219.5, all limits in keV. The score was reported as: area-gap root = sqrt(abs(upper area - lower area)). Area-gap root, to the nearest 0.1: 2.5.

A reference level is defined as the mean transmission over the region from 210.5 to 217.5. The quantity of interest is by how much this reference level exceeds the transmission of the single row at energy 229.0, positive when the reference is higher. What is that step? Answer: -1.1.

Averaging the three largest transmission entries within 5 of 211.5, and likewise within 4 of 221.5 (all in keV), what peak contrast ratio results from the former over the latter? 0.97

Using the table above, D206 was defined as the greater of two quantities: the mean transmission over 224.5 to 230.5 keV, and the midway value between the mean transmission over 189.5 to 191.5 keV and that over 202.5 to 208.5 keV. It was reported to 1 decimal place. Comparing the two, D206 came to 33.0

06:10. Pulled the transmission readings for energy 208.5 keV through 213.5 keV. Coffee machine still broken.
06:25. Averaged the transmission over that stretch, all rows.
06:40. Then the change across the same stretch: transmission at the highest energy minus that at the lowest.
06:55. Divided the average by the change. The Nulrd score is 48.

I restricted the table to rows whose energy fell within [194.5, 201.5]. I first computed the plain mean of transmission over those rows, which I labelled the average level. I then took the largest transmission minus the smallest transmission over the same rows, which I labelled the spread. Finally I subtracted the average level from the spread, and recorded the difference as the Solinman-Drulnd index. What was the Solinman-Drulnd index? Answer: -28.8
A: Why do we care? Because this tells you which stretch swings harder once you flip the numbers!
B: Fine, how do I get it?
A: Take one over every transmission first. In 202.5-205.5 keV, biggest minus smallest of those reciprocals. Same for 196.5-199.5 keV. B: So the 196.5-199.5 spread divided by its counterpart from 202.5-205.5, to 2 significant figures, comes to 1.4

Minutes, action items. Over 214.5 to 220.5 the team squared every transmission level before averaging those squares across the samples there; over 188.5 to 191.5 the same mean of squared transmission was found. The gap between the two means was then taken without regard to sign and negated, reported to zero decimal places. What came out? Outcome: -77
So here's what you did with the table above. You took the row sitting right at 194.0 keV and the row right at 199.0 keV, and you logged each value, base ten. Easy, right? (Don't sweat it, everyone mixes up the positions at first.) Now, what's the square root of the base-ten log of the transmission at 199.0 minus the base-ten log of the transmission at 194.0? 0.120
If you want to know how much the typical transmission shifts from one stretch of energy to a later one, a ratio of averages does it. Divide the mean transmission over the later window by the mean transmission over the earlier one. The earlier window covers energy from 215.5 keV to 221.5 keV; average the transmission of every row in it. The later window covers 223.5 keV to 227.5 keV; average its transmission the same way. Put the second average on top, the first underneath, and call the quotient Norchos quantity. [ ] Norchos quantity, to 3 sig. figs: 1.02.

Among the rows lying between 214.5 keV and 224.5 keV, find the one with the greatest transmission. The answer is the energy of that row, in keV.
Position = 224.0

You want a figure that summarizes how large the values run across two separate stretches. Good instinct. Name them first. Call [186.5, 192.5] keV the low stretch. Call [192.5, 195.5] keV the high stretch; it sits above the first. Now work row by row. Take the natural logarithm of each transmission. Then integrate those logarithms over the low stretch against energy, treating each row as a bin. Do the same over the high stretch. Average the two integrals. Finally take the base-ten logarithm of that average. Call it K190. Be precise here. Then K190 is 1.2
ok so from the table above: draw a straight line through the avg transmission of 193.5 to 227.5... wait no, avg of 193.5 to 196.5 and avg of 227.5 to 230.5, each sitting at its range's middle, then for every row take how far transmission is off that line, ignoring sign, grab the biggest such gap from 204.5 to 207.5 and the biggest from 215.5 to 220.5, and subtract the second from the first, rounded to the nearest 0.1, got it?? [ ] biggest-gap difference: -0.1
